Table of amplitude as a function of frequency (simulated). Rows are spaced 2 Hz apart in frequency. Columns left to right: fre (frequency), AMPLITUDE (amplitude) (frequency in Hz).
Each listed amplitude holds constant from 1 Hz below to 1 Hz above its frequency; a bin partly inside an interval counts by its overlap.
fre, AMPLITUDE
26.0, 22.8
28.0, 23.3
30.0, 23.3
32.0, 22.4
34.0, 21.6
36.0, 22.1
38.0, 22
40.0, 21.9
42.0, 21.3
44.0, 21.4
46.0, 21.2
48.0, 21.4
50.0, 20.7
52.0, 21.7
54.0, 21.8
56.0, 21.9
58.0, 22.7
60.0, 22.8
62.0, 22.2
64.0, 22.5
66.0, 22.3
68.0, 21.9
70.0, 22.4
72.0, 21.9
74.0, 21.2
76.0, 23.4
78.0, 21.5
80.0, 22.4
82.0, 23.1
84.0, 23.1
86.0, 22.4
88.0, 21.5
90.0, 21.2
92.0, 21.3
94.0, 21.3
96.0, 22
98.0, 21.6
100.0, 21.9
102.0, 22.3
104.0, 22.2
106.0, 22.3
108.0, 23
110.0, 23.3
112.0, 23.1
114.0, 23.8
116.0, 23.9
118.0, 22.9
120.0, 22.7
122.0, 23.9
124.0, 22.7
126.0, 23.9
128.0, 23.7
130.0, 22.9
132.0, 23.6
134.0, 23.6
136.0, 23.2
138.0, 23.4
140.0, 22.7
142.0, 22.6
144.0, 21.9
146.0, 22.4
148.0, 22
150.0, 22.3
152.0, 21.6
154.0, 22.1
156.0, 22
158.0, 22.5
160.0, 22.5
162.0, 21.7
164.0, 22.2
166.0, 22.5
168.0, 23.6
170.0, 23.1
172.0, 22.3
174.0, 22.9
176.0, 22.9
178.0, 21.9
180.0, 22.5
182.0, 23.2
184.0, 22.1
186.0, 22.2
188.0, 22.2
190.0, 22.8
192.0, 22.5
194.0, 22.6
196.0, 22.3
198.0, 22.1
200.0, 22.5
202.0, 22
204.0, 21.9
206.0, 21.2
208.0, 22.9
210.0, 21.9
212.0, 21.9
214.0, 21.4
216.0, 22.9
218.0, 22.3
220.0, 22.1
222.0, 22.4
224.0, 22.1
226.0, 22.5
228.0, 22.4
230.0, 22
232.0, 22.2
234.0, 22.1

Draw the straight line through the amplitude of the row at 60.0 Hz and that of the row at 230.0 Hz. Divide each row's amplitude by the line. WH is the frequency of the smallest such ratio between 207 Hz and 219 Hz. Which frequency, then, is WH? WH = 214.0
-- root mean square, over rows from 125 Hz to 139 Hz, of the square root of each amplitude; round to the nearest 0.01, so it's 4.84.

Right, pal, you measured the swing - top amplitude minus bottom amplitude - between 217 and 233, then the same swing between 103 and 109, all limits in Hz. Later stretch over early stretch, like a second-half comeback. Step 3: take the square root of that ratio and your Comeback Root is 0.79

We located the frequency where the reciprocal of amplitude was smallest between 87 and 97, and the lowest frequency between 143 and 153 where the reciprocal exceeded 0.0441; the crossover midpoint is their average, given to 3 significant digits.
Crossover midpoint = 120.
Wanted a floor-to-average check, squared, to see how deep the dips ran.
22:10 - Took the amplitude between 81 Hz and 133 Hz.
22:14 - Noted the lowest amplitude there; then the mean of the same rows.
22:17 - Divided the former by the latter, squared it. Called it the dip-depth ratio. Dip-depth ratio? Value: 0.87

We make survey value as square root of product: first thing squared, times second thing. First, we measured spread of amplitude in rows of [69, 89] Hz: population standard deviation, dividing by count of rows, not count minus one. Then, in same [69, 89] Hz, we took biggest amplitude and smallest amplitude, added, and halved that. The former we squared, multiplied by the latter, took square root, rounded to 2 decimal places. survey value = 3.40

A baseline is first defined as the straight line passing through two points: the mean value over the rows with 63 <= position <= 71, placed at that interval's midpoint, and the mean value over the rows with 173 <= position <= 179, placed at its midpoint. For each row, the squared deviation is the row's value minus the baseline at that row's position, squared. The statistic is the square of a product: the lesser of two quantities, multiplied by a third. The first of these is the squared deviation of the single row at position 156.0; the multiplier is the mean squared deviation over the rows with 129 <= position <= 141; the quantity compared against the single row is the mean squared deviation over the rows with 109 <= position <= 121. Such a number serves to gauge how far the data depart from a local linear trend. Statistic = 0.036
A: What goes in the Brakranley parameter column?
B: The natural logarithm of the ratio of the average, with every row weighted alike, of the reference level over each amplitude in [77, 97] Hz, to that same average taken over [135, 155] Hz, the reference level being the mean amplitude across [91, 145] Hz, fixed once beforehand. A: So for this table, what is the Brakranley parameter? 0.020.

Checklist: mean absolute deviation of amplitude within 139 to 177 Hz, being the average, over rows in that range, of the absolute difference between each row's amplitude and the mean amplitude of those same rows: 0.38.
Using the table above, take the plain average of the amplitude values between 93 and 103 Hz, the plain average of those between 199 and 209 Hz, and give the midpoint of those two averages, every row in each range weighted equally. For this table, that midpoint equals 22.0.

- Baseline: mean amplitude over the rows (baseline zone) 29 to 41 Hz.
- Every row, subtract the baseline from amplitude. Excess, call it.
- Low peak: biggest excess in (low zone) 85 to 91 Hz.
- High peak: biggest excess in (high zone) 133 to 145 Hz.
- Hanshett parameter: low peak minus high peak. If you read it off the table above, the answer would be -1.2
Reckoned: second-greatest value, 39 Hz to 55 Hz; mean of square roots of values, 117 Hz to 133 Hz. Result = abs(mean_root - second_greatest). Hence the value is 17.0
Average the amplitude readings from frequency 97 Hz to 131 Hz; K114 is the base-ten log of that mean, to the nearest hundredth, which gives 1.36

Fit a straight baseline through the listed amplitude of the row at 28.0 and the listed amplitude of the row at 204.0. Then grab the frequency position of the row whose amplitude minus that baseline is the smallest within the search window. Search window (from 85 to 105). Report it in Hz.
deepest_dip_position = 90.0 Hz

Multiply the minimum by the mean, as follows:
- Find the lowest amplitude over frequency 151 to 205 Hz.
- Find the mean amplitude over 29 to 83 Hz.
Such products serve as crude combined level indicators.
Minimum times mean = 476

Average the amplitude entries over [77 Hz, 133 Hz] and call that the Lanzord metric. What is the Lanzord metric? 22.6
